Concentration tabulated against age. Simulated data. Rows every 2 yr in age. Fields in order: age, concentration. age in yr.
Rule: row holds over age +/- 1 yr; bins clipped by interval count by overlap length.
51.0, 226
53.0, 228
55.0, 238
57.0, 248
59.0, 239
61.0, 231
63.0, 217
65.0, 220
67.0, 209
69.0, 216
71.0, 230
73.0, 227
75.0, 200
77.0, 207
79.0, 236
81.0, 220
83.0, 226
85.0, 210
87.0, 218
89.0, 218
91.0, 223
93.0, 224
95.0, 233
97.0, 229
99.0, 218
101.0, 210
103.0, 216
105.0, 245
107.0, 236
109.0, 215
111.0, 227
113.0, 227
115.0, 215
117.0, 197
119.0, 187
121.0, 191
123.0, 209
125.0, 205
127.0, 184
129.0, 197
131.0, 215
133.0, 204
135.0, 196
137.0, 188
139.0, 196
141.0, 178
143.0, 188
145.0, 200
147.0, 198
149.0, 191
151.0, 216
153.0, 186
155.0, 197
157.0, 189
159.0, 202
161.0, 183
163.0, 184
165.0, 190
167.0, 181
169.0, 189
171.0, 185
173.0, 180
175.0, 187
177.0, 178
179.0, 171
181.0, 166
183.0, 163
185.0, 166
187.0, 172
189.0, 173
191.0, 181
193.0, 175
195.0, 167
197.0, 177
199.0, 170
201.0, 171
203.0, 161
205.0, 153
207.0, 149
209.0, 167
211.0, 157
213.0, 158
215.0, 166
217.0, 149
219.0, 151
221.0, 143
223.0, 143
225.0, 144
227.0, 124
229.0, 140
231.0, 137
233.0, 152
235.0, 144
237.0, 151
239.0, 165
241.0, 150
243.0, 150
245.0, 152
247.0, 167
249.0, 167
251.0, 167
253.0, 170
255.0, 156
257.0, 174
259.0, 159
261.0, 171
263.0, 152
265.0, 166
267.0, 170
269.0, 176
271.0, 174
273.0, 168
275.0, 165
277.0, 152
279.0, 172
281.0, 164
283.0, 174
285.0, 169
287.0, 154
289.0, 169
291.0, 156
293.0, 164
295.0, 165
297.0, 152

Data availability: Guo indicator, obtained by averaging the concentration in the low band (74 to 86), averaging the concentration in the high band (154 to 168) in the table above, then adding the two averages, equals 406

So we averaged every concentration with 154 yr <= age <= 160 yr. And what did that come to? 196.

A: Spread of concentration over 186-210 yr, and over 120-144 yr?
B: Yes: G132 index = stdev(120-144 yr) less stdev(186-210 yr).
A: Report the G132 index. 1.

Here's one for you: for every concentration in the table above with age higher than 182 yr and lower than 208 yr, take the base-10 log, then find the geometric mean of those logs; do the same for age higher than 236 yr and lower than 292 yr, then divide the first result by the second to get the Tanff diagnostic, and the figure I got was 1.00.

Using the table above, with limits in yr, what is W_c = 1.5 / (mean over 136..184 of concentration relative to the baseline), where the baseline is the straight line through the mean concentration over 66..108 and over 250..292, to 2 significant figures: -0.12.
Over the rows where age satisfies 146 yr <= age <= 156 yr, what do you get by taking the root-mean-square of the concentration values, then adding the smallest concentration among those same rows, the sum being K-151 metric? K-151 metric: 384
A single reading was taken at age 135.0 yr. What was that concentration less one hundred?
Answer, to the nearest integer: 96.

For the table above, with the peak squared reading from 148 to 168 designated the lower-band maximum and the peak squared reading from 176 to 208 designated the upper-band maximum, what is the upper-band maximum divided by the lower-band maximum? 0.70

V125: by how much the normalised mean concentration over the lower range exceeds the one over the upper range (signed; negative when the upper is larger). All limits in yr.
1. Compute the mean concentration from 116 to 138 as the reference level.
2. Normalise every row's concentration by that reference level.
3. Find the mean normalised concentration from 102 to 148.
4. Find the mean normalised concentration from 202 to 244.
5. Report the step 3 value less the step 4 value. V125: 0.28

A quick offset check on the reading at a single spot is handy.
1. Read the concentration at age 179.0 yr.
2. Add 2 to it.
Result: 173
